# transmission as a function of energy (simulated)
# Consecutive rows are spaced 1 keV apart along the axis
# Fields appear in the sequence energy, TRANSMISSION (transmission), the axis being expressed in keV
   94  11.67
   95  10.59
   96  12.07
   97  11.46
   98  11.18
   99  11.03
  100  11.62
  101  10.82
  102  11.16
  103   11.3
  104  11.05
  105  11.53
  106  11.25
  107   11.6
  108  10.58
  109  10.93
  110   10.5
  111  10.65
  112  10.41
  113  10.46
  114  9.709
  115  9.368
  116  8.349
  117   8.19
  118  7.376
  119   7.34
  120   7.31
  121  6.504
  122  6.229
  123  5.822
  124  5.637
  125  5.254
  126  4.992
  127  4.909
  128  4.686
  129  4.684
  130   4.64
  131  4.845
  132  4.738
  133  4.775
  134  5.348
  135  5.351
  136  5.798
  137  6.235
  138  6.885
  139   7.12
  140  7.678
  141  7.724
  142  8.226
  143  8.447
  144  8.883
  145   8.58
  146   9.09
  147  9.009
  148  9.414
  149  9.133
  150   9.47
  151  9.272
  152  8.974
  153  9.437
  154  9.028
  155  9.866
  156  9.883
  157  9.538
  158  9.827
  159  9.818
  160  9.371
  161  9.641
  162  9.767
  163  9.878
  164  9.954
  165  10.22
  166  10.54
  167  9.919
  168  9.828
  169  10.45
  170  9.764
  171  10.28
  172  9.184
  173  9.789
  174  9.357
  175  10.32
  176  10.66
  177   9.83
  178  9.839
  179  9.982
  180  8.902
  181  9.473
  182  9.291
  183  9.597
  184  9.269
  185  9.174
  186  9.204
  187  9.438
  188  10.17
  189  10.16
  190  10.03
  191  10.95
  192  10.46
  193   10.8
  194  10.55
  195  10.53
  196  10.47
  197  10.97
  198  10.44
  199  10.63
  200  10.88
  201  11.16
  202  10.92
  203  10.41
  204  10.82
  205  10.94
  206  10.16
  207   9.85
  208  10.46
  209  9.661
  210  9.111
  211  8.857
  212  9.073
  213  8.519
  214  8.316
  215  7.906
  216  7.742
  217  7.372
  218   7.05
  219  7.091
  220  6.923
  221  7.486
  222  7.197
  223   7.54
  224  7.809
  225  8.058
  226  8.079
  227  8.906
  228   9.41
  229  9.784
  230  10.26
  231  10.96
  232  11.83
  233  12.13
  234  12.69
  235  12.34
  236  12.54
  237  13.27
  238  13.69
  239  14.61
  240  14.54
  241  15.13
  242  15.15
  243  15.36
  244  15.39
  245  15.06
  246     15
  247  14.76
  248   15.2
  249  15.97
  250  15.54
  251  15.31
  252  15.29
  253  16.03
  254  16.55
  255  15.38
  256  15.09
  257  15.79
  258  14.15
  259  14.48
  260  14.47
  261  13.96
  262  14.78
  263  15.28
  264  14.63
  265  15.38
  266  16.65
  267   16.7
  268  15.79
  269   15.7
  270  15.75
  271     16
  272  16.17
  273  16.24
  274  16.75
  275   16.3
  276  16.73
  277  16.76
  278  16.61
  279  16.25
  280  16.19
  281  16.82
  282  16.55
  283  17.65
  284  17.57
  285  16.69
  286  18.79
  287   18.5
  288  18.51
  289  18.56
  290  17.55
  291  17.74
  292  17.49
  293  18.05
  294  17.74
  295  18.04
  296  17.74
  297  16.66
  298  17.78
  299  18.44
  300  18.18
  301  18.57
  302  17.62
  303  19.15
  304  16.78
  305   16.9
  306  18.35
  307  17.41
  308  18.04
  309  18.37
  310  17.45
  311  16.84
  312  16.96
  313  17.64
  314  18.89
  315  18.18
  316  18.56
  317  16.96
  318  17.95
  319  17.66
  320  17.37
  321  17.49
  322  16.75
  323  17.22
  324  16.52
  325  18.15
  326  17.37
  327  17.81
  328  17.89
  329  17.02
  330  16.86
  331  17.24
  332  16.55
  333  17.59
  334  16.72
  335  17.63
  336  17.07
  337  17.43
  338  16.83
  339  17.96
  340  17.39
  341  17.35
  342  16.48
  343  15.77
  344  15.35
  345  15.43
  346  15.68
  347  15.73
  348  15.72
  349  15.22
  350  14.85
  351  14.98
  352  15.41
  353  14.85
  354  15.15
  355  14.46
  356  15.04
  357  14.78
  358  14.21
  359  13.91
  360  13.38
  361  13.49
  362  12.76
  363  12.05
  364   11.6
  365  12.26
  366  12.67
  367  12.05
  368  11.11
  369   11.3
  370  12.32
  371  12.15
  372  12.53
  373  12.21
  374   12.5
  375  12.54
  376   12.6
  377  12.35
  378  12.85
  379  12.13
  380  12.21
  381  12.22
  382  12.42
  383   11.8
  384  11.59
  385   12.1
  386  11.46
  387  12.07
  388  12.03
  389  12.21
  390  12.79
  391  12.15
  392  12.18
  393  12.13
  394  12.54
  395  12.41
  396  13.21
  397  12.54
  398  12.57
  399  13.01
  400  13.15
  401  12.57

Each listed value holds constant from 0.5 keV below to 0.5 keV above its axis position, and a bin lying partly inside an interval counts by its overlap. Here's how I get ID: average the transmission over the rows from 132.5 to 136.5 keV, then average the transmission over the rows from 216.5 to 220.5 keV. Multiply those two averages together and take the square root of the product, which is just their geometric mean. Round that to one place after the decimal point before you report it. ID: 6.1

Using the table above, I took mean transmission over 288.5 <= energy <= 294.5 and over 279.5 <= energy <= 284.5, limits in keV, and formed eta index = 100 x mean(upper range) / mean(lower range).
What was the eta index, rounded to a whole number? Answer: 105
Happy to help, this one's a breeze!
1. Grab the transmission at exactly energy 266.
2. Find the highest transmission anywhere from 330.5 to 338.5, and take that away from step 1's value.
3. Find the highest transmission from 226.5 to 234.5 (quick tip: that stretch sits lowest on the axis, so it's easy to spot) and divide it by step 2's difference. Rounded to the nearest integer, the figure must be -13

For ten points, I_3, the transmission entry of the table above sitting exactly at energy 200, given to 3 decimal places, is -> 10.880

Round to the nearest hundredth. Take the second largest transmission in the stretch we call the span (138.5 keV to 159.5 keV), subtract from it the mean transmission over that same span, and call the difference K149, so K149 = 0.89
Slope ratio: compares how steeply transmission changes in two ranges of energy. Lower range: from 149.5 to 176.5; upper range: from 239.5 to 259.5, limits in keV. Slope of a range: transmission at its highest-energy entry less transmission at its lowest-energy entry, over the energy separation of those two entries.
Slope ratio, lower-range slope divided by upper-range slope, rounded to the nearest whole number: -14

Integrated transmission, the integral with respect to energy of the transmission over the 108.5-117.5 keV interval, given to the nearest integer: 89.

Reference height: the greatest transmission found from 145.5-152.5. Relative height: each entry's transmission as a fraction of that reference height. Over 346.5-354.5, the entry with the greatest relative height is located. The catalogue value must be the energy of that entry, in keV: 347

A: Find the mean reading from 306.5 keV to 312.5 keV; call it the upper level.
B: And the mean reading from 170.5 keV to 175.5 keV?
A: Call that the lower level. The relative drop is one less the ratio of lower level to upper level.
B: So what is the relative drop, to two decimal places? 0.44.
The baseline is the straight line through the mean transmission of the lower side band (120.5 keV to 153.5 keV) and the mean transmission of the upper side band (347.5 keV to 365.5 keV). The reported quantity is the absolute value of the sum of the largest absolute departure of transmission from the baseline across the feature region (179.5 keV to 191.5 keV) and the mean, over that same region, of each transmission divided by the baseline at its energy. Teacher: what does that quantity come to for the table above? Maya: 3.4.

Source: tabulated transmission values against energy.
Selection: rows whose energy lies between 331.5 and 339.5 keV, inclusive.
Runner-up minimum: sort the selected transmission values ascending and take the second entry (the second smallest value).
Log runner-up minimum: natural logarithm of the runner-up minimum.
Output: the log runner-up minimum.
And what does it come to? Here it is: 2.82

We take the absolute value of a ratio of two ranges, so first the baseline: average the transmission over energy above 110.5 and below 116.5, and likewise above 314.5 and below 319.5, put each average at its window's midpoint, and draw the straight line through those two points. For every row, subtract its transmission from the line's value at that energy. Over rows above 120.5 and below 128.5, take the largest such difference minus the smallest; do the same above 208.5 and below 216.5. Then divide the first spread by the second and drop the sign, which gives 1.0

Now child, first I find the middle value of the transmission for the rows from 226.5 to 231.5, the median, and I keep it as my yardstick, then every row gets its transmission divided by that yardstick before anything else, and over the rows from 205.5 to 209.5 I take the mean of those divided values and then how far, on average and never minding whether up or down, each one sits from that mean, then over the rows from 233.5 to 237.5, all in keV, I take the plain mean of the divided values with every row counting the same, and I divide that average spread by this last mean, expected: 0.022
